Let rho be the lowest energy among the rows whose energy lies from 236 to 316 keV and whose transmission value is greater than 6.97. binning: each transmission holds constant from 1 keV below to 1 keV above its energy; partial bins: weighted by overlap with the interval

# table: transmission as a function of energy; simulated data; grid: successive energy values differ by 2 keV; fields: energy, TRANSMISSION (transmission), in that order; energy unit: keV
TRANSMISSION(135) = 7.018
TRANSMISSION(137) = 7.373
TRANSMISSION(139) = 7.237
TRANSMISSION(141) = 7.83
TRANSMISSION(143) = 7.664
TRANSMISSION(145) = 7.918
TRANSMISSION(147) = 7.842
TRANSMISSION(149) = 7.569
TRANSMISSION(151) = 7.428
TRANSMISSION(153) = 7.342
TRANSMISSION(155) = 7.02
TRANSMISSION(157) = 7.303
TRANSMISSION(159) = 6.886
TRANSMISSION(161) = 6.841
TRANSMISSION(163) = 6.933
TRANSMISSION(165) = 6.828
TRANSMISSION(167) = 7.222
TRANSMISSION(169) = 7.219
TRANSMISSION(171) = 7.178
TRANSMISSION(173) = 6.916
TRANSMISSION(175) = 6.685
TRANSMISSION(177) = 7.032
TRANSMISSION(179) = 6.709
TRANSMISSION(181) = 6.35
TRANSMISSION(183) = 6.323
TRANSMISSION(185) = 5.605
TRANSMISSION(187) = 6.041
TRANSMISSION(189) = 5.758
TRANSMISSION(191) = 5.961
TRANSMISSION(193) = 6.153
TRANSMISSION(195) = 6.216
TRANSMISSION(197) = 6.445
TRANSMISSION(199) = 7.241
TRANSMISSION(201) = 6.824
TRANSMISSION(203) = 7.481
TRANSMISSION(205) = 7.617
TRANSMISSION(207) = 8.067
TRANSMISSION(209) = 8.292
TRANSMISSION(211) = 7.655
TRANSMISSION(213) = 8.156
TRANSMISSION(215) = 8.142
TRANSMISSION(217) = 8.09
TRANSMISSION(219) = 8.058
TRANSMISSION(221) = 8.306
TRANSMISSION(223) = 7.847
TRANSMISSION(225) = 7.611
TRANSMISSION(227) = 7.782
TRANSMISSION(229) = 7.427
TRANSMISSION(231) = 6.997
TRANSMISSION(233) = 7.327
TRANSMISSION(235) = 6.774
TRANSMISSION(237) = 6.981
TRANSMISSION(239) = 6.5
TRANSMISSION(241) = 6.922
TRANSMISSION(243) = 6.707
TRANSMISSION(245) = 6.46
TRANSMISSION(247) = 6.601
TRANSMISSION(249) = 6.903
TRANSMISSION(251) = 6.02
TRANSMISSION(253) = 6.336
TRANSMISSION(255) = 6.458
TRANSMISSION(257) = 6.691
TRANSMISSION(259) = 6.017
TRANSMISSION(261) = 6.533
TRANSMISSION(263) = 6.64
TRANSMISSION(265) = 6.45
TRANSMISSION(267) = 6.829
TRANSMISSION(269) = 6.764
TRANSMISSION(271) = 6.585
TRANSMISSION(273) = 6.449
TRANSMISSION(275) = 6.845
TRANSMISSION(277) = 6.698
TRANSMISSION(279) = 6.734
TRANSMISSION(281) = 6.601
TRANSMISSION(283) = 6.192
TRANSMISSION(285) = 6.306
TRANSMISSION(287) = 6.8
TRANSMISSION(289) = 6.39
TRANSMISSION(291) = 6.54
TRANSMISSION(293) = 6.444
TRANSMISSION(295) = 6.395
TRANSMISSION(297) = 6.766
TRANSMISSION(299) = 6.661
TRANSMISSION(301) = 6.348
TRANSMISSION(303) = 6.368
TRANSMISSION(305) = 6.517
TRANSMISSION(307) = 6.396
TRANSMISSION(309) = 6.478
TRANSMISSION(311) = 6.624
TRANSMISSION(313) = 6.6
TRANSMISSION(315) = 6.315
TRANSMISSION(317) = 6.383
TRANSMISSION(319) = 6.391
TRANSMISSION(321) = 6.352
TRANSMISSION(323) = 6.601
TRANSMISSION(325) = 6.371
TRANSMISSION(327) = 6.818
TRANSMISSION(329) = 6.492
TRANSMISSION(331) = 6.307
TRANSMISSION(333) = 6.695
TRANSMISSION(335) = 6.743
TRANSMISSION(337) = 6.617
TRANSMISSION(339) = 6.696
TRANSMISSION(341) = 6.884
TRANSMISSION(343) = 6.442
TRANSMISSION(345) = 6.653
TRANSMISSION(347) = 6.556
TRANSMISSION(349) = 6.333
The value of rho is 237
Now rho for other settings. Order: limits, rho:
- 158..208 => 167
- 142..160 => 143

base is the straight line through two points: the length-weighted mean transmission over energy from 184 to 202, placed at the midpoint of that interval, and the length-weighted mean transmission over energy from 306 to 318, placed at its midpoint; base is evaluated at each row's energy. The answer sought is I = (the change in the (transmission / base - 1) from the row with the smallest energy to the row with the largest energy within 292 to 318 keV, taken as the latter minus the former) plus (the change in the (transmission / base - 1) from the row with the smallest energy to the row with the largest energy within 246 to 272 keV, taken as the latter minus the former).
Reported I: -0.03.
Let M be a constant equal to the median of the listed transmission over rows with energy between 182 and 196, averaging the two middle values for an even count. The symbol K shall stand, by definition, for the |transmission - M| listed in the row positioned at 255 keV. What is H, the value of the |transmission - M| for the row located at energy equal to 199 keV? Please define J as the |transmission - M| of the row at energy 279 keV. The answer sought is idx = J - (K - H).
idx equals 1.5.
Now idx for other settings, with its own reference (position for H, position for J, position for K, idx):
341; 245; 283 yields 1.1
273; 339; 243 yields 0.4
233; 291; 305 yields 1.3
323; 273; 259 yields 0.9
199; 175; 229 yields 0.5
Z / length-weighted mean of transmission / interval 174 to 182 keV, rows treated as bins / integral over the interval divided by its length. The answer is 6.69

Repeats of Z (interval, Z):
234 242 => 6.79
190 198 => 6.19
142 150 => 7.75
